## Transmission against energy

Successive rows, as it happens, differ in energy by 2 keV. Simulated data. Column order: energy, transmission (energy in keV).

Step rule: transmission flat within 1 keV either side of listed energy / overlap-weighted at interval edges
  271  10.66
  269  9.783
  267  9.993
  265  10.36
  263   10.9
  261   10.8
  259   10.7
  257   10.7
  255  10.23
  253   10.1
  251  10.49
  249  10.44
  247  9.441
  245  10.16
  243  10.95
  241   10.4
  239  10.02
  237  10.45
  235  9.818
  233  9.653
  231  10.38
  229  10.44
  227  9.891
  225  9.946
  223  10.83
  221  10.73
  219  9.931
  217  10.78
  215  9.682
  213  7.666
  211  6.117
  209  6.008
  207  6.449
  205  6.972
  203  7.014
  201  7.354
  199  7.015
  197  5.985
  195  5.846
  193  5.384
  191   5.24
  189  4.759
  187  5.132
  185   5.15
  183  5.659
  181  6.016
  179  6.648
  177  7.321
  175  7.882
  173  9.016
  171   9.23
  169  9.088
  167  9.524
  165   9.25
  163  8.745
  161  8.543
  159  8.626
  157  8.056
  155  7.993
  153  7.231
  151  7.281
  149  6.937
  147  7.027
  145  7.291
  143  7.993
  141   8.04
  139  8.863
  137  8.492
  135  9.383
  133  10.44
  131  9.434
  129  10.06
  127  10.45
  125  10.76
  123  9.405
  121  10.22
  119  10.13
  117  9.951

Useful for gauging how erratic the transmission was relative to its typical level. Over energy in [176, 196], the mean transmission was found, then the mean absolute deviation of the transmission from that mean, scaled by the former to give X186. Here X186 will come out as 0.10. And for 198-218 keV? 0.15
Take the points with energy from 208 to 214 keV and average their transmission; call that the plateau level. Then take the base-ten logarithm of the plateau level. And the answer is 0.82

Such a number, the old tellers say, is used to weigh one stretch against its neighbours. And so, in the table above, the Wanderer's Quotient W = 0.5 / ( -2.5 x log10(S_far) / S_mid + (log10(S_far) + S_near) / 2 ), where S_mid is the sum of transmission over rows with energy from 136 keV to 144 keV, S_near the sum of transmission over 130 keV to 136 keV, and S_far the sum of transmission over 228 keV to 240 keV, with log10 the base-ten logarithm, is 0.032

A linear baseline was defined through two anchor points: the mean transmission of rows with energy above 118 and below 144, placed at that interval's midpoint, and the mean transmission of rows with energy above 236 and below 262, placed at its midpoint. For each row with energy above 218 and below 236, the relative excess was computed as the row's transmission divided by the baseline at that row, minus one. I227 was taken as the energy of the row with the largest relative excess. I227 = 223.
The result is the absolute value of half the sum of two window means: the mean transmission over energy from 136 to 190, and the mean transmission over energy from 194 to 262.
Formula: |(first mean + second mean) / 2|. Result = 8.4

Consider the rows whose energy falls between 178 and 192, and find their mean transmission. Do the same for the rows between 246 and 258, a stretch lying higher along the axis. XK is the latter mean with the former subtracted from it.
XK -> 4.7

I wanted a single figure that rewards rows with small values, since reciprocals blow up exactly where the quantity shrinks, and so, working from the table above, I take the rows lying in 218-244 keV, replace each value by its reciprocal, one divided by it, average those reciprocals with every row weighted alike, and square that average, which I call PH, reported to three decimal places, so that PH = 0.010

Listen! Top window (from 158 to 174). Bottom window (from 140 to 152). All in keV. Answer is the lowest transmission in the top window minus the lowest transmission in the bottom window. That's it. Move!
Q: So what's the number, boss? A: 1.6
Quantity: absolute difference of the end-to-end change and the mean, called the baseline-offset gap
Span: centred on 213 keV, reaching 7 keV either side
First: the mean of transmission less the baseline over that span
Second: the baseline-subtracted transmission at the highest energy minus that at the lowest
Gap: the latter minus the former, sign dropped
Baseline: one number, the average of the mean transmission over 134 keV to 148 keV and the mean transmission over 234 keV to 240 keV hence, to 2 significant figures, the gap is 4.5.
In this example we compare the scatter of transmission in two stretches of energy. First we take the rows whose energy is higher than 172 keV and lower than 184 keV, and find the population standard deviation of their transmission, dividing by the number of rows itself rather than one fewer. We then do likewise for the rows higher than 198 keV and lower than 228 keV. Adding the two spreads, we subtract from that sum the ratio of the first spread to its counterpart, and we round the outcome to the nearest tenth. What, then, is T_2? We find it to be 2.3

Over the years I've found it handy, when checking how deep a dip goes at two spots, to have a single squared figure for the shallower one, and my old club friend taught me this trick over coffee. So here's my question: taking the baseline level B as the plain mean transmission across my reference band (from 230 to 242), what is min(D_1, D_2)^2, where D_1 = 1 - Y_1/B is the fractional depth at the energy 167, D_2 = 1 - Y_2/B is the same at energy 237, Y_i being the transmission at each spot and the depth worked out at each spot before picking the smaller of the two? 0.0011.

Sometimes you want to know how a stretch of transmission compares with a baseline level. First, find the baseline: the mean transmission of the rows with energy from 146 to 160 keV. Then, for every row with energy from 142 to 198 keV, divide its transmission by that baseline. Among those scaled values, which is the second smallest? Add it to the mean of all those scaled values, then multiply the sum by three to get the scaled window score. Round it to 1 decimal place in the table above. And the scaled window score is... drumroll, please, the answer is 4.9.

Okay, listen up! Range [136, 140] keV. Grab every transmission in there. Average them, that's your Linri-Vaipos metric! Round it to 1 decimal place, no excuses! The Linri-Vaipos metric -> 8.7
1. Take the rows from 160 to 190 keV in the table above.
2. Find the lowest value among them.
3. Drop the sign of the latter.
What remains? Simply 4.8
